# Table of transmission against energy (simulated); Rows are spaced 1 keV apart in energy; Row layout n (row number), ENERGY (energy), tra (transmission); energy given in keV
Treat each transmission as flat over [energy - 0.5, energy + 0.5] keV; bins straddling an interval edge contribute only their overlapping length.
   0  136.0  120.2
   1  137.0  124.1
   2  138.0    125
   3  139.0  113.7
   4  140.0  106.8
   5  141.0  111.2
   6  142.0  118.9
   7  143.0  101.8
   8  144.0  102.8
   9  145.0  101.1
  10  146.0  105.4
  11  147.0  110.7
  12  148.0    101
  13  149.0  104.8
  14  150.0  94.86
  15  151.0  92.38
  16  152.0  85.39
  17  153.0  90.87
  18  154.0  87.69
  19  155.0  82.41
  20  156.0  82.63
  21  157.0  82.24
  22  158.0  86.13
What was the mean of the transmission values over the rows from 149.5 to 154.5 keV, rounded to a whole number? 90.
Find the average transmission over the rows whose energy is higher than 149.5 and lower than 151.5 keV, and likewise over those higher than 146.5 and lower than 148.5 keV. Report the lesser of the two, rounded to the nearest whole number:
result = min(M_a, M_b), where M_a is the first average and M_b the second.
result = 94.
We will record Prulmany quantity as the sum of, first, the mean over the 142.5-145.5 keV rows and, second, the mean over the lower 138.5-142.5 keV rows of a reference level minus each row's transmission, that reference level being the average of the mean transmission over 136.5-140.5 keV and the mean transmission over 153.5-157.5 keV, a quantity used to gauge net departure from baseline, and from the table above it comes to -13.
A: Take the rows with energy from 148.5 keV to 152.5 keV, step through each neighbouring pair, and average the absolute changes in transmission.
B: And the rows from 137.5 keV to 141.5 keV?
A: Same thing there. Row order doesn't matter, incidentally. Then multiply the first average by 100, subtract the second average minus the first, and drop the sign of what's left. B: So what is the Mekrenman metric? 646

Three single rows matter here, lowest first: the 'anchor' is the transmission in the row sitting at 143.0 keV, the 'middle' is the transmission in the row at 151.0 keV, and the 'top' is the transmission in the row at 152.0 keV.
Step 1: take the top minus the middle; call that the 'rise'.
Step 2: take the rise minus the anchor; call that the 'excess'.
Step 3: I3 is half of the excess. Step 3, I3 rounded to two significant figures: -54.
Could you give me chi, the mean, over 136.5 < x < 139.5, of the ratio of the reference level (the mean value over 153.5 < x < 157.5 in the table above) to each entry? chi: 0.69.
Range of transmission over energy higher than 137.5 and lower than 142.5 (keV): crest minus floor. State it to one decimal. 18.2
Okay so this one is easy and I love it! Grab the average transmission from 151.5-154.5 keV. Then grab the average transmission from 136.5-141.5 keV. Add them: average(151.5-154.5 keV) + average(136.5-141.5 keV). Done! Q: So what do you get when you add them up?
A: 204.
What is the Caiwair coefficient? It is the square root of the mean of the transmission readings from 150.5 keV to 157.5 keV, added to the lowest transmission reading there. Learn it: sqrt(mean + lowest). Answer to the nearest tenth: 13.0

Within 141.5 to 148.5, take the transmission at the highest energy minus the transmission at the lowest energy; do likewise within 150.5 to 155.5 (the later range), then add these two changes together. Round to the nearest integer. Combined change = -28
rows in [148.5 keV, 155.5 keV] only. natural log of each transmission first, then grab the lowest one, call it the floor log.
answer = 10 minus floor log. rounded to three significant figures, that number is 5.59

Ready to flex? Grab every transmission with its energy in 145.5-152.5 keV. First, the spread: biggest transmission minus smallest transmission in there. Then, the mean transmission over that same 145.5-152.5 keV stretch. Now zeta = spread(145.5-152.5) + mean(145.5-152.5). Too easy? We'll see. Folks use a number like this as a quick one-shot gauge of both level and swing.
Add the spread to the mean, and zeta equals 125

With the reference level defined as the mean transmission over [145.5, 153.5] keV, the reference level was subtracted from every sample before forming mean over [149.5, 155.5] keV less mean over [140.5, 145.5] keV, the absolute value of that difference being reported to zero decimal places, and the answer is 18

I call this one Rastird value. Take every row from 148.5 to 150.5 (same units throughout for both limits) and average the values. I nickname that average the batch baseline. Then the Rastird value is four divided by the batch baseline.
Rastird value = 0.0401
